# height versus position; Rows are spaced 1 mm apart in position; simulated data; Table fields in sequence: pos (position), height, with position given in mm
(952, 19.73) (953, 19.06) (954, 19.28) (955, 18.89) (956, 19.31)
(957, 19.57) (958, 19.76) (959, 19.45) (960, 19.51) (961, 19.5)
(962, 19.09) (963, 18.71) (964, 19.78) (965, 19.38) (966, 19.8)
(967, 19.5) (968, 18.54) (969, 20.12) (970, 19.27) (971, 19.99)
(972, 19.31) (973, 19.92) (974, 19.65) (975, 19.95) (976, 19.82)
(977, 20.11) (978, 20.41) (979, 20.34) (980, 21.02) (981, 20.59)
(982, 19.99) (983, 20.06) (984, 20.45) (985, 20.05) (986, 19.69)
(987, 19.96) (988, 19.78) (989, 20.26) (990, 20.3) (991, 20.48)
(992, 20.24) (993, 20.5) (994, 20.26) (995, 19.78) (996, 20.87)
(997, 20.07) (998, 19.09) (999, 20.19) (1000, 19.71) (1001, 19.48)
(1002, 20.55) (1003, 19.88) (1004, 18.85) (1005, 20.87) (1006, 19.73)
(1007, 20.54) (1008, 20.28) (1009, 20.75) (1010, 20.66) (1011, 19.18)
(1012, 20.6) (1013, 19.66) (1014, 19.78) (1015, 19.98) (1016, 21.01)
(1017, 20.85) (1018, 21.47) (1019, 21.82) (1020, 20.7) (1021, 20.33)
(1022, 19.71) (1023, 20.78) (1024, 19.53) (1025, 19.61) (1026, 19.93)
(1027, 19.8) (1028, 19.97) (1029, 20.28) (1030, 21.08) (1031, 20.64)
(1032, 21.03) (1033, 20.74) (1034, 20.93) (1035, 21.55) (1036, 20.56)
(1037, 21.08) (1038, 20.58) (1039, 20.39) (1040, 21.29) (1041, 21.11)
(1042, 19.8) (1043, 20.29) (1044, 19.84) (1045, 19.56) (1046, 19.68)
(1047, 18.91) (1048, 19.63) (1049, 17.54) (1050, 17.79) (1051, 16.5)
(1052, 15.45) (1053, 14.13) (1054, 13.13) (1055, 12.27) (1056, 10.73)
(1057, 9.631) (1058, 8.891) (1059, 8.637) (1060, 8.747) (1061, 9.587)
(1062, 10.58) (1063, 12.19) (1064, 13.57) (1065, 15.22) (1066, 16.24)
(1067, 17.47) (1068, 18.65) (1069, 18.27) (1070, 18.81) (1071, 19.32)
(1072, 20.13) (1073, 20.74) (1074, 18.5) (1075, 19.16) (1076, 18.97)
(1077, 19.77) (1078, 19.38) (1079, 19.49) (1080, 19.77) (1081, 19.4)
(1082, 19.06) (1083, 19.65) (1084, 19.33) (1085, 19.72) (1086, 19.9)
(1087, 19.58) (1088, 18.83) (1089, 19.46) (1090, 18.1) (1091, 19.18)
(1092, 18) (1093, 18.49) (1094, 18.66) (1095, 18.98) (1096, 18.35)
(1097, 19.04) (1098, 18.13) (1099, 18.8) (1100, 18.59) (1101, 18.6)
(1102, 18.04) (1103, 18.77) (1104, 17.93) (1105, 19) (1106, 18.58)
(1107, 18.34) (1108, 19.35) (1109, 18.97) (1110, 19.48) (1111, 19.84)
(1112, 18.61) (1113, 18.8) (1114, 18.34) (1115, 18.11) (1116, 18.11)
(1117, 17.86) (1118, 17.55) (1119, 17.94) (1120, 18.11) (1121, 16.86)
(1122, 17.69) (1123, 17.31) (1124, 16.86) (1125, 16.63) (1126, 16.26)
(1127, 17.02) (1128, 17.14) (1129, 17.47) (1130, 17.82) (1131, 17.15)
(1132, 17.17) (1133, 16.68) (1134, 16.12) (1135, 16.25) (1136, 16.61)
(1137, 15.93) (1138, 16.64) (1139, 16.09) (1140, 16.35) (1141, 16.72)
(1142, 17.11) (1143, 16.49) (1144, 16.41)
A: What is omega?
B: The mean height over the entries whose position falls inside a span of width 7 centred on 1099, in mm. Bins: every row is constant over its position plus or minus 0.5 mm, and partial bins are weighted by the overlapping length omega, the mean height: 18.5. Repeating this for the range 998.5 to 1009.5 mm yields 20.1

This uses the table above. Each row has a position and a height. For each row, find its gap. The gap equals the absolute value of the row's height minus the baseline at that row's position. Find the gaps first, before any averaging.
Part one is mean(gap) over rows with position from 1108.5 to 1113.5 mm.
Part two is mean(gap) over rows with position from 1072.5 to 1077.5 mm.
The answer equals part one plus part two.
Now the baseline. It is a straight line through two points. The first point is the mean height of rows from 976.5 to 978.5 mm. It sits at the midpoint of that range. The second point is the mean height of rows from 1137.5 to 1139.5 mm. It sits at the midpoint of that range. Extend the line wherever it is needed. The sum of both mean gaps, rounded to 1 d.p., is 3.6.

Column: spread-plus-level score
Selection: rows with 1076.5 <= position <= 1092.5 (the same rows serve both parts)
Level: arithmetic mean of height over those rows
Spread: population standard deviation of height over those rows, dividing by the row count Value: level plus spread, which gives 19.8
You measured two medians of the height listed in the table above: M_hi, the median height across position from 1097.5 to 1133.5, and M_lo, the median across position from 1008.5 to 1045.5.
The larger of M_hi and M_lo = 20.6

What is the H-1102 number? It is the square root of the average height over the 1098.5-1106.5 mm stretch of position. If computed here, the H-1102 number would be 4.31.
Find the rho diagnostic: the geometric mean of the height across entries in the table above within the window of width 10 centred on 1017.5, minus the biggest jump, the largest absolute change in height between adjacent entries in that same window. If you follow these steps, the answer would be 19.4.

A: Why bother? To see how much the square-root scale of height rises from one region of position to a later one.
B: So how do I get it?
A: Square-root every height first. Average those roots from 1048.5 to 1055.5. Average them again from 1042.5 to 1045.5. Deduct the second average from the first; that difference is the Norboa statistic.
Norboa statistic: -0.6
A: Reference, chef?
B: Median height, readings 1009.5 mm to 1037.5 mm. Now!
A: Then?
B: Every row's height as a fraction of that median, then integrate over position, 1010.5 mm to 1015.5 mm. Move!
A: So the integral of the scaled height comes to 4.81 mm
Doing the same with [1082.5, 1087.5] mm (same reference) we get 4.76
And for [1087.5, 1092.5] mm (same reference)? 4.54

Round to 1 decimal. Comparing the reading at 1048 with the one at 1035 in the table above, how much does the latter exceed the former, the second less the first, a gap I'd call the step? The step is 1.9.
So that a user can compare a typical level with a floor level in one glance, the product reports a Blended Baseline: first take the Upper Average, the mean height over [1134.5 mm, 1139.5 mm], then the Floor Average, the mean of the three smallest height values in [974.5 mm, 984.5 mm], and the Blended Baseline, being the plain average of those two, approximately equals 18.1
